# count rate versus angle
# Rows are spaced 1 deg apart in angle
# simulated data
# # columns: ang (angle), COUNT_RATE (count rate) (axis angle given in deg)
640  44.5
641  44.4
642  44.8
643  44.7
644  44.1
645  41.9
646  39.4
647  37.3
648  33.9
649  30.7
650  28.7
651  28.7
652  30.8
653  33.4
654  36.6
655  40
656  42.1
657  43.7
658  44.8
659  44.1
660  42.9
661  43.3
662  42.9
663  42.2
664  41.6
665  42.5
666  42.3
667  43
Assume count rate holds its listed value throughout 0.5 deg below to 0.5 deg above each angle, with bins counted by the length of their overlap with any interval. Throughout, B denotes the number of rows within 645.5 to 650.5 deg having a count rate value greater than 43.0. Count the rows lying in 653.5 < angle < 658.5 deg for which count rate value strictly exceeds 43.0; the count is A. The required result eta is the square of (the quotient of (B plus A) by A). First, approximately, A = 2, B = 0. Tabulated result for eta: 1.0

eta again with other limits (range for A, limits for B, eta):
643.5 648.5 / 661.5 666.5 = 1.0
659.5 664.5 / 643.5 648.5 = 4.0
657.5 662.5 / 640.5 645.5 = 5.4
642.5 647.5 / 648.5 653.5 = 1.0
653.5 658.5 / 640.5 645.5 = 9.0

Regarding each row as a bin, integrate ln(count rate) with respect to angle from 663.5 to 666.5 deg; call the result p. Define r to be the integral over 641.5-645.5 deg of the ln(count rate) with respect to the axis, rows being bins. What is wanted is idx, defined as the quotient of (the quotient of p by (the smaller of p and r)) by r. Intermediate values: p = 11.2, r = 15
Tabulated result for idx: 0.066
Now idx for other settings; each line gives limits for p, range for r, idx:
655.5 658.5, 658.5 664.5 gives 0.044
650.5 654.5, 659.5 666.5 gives 0.038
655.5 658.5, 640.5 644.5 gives 0.066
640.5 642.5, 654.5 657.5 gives 0.089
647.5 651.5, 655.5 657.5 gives 0.242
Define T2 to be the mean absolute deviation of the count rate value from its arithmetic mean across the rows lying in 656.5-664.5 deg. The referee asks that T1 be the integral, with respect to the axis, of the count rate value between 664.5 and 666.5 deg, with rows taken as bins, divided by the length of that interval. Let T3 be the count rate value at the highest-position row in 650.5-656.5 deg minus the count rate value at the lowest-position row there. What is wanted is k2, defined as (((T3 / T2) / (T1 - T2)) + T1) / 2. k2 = 21.4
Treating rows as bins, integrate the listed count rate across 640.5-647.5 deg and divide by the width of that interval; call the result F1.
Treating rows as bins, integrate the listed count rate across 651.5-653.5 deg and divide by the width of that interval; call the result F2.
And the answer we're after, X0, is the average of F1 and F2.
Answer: 37.2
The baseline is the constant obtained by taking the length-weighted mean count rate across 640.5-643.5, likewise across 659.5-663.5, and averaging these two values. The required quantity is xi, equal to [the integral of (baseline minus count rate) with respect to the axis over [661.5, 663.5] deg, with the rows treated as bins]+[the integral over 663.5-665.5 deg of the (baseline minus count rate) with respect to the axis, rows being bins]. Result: 6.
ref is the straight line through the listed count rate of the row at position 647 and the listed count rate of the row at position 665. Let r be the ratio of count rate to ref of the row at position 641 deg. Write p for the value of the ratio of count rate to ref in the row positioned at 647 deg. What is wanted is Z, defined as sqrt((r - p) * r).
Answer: 0.56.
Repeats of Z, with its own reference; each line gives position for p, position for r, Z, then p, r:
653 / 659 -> 0.49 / 0.86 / 1.08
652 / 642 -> 0.75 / 0.79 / 1.25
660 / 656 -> 0.10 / 1.04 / 1.06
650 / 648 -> 0.37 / 0.75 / 0.90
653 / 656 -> 0.46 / 0.86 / 1.06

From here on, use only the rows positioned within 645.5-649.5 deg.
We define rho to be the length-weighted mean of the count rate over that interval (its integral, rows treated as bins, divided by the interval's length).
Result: 35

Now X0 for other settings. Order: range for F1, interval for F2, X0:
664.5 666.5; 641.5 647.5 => 42.2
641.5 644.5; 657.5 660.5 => 44.2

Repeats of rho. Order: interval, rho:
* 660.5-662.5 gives 43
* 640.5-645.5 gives 44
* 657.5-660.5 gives 44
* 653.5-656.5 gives 40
